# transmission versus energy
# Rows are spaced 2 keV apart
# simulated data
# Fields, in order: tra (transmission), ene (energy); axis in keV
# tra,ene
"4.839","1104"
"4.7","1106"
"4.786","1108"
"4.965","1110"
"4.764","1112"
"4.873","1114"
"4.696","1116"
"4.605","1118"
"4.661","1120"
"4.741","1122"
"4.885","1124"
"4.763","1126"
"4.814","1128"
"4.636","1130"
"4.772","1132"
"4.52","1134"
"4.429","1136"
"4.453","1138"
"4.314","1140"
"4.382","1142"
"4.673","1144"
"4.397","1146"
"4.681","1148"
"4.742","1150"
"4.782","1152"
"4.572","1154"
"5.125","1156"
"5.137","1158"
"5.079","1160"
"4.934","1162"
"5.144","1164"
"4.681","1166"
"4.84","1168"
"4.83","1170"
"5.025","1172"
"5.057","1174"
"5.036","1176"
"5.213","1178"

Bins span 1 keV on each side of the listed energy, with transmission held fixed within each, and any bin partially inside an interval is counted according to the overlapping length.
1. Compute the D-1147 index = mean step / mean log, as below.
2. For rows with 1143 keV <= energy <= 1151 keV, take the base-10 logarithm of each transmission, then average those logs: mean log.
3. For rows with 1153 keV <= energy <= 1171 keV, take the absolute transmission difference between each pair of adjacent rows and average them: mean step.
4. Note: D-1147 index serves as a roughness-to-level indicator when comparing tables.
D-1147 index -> 0.30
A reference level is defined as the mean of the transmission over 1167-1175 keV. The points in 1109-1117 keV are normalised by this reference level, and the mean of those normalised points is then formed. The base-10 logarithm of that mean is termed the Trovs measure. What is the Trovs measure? -0.01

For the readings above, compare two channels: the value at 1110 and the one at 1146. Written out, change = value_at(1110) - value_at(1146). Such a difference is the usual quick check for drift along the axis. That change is 0.57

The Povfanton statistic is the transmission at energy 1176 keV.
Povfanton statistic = 5.036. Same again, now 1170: 4.83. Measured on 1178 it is 5.213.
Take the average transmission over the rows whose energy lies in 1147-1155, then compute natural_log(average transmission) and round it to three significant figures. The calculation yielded 1.55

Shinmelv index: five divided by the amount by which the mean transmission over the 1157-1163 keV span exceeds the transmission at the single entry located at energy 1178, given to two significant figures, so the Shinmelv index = -31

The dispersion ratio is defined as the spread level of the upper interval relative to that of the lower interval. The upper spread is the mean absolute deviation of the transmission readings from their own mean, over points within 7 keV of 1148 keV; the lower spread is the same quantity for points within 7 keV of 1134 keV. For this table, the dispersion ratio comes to 0.86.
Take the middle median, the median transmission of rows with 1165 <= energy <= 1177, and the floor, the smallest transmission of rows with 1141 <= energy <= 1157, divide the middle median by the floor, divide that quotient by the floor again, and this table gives 0.257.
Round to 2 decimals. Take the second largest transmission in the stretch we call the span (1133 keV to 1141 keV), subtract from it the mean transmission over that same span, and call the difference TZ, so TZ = 0.02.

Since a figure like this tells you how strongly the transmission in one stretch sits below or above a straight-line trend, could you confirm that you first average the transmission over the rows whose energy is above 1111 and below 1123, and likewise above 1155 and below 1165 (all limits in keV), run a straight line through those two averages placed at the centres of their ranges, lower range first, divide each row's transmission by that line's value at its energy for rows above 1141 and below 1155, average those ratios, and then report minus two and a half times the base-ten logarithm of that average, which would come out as 0.086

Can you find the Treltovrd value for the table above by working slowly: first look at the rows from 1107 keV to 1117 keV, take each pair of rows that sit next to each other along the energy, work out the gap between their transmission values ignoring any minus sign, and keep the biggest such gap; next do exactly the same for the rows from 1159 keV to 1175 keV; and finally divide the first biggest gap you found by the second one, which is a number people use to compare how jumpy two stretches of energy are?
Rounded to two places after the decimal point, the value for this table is 0.43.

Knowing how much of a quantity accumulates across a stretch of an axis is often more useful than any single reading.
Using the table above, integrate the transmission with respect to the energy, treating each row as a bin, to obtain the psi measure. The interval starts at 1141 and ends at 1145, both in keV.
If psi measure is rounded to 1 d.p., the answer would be 18.1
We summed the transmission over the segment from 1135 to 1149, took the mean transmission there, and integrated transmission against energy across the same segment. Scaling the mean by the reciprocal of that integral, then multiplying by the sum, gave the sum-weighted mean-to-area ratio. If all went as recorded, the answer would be 2.24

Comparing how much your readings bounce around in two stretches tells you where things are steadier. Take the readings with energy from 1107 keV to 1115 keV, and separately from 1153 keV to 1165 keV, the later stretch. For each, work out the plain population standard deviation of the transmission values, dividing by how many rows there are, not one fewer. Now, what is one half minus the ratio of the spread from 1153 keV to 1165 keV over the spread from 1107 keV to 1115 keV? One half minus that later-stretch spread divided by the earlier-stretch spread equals -2.1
